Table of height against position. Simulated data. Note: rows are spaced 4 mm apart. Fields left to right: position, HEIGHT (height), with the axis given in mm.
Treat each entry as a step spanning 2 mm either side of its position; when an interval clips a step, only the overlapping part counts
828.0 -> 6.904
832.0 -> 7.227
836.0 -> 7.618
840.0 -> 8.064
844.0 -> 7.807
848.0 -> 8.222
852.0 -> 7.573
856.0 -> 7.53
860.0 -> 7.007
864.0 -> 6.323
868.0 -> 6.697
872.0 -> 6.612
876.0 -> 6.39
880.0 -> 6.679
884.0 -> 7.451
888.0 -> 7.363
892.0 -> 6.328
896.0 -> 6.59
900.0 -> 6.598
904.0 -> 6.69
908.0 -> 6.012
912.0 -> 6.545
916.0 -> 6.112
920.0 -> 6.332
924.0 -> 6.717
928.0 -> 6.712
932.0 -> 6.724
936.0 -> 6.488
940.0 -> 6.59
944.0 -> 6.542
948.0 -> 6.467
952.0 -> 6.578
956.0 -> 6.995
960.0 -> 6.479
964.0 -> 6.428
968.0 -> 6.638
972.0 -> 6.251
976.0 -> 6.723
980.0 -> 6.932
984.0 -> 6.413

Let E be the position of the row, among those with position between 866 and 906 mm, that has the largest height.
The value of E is 884.0 mm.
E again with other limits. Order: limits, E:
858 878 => 860.0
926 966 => 956.0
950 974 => 956.0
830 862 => 848.0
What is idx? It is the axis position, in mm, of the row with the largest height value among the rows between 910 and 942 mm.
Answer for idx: 932.0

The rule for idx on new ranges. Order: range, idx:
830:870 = 848.0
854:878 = 856.0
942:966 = 956.0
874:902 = 884.0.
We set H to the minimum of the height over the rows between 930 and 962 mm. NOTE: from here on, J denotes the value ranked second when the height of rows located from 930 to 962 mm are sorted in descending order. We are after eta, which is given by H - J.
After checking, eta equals -0.26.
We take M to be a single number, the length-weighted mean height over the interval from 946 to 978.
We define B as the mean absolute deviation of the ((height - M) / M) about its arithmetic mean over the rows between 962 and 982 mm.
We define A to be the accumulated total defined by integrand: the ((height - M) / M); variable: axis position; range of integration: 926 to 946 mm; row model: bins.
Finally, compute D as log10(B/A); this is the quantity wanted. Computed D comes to -0.6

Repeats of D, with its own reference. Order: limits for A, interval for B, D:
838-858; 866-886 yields -2.0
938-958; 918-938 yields -0.9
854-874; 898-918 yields -1.3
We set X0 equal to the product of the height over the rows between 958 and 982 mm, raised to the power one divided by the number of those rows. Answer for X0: 6.57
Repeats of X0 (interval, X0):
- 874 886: 6.83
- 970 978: 6.48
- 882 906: 6.82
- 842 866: 7.38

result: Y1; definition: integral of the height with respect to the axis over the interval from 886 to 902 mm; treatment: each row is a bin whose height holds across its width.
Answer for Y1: 108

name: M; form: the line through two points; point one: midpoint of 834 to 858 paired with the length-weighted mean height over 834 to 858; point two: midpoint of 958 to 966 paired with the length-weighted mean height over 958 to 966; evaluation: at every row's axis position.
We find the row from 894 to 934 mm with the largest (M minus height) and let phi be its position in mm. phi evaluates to 908.0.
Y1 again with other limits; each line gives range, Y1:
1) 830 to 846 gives 123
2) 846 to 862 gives 121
